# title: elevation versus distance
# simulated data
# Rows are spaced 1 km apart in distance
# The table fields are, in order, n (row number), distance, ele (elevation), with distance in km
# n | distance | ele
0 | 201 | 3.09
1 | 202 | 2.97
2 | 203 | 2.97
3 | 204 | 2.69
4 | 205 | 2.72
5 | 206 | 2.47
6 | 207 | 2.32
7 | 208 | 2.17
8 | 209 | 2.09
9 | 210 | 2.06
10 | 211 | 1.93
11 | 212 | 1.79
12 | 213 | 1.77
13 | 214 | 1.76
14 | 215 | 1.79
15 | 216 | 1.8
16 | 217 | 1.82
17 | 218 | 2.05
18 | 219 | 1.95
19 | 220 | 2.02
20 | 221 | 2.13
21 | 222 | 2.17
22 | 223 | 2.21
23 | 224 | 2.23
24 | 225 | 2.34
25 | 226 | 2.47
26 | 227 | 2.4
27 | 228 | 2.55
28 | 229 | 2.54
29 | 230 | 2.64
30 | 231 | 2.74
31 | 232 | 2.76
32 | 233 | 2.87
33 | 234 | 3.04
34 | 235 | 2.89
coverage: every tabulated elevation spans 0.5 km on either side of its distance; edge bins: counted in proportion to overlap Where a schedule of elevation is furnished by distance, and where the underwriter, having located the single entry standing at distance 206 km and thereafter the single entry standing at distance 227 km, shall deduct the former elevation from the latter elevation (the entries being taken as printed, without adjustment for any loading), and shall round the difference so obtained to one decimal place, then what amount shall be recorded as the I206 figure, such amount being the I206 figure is -0.1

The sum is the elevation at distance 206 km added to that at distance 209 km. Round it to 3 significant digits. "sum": 4.56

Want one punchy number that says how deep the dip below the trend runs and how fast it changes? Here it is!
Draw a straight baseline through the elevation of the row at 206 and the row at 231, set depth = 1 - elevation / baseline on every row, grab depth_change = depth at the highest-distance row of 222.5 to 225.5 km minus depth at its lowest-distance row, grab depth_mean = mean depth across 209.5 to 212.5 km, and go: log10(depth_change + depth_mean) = -0.71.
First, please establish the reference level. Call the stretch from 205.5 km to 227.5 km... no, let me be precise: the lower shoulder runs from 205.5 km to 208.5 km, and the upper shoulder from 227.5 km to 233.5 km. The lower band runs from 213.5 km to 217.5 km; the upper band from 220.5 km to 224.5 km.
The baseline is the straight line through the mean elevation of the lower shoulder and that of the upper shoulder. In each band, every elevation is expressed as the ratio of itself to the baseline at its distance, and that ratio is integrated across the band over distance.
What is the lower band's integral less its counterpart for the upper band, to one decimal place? -0.5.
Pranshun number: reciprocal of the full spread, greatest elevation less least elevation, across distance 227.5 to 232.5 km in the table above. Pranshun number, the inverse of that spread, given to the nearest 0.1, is 4.5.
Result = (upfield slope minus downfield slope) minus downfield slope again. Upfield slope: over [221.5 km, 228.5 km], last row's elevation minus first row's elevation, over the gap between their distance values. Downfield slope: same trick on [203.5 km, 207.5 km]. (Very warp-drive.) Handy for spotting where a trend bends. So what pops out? 0.31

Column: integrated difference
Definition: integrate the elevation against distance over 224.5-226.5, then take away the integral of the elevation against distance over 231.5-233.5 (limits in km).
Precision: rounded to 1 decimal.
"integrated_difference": -0.8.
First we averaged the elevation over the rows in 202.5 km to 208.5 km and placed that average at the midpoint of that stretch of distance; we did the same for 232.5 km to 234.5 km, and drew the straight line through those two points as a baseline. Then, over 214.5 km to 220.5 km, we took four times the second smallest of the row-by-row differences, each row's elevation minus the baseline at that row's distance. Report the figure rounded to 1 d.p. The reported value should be -3.6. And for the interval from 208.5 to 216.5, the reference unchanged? -3.6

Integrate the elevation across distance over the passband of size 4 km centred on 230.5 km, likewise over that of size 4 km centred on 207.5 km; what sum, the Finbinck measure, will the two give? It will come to 19.7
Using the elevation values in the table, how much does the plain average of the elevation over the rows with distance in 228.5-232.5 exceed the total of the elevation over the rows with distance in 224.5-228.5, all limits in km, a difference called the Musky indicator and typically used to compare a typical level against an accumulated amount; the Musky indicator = -7.1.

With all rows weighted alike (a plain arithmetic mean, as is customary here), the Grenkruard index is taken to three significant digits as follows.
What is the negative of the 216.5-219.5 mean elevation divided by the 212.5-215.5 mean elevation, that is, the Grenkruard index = -1.09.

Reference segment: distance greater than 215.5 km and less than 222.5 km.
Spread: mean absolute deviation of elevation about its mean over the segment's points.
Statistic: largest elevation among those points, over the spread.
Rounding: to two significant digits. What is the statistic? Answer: 19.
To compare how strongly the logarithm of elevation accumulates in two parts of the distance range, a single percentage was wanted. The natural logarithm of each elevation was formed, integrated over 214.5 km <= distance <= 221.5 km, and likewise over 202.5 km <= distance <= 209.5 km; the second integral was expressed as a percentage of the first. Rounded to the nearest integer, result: 137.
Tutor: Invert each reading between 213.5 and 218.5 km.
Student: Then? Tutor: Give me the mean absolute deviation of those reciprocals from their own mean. 0.022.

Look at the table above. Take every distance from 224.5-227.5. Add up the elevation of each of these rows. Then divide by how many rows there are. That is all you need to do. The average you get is 2.40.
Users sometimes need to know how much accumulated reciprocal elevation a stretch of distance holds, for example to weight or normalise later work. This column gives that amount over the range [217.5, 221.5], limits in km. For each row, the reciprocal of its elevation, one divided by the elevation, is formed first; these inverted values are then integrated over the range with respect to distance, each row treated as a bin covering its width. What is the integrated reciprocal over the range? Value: 1.97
